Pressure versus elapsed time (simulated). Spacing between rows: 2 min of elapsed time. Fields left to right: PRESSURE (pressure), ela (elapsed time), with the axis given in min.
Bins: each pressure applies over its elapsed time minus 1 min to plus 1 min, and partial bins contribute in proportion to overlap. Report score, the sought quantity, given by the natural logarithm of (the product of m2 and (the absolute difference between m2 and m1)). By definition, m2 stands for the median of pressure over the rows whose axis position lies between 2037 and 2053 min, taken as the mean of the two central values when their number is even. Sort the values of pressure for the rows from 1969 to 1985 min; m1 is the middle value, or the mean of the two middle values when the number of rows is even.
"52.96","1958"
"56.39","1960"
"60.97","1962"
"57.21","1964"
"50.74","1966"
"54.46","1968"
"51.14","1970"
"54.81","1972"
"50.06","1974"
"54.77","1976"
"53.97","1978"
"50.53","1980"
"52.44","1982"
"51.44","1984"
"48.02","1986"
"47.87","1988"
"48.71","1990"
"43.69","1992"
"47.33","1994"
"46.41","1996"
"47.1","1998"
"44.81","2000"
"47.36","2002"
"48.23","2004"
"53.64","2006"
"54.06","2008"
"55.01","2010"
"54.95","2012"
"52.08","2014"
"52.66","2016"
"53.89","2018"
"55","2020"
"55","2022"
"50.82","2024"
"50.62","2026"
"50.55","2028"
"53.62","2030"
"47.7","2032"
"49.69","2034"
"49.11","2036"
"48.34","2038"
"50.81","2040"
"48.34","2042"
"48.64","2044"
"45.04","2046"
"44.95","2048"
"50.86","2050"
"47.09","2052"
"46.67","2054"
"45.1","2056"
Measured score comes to 5.2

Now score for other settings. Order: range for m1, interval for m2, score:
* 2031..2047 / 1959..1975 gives 5.8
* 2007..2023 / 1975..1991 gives 5.2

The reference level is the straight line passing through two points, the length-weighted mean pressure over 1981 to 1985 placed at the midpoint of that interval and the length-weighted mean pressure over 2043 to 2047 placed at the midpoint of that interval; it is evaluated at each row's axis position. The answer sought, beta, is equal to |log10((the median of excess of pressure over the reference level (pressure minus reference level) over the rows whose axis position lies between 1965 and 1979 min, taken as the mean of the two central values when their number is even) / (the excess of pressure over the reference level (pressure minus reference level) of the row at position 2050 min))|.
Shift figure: 0.5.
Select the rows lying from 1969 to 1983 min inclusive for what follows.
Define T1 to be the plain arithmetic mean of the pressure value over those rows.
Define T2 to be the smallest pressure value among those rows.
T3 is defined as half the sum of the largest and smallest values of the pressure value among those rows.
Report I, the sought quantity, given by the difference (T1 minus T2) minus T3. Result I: -50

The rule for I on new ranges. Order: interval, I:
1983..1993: -43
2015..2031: -51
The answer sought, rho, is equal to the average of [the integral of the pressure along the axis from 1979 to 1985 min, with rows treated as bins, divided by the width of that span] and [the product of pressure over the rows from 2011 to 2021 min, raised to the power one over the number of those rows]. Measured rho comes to 53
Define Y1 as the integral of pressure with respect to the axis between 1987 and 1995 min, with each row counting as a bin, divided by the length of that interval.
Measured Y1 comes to 46.9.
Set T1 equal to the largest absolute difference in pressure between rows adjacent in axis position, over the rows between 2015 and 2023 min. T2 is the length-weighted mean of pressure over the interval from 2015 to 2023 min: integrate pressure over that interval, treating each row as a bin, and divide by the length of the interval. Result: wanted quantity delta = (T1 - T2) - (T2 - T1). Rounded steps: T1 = 1.2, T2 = 54.1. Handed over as -106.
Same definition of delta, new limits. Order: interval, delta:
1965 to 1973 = -98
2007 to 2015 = -102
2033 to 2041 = -94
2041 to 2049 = -86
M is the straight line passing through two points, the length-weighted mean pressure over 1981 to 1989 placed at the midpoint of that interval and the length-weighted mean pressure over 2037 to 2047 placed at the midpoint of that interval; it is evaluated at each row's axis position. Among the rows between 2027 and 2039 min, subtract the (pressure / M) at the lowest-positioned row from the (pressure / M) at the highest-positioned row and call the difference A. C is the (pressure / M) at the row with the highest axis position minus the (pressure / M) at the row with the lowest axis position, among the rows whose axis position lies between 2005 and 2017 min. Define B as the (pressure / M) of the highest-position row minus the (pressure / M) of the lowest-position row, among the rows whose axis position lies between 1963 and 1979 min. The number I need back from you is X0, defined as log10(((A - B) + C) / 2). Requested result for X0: -2.9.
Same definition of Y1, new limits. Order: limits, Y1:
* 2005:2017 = 53.7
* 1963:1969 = 54.1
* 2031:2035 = 48.7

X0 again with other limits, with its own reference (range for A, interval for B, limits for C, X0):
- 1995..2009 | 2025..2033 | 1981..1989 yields -1.2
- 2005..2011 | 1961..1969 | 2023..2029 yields -1.1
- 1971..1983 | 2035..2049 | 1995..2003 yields -1.5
